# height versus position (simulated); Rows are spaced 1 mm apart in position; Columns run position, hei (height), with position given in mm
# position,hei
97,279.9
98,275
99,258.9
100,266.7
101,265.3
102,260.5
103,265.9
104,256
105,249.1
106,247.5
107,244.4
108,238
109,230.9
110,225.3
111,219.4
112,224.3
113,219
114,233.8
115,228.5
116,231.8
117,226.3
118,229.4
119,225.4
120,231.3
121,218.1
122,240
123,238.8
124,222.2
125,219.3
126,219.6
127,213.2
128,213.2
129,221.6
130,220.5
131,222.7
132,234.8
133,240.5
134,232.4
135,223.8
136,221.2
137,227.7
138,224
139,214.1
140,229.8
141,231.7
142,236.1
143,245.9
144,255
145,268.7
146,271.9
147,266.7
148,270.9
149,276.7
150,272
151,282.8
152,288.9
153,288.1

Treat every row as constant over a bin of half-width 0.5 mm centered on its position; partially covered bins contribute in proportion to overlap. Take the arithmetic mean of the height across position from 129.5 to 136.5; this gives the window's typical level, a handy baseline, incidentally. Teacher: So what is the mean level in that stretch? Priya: 228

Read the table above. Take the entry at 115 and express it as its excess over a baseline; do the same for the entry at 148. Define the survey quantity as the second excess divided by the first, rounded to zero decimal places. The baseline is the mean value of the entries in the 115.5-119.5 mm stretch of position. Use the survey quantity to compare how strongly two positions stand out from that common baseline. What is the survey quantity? 155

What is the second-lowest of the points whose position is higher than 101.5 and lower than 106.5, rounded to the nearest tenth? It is 249.1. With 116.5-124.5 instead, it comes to 222.2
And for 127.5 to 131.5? 220.5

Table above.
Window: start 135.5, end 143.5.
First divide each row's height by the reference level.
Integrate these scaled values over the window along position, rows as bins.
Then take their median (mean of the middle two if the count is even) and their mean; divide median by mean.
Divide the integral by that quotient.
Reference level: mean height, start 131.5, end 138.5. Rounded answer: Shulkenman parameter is 8.0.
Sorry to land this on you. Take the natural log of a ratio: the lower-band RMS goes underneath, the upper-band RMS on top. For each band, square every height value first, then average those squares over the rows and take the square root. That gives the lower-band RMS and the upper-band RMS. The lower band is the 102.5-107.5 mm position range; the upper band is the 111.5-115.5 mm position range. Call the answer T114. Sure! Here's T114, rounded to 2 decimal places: -0.11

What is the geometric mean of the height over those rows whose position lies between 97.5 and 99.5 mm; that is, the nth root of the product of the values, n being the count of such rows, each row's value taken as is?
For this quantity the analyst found 267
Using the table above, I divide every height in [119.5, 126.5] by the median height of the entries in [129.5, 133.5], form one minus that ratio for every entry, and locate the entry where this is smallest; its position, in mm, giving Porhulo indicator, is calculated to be 122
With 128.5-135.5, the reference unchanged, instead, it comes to 133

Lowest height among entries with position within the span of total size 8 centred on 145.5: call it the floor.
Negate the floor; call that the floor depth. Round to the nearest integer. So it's -236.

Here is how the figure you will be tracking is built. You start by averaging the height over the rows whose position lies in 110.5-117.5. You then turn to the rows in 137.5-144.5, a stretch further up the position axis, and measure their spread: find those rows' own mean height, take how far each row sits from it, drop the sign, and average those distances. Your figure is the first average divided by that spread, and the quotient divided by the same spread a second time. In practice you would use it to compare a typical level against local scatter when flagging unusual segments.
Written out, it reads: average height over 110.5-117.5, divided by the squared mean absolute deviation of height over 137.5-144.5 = 2.2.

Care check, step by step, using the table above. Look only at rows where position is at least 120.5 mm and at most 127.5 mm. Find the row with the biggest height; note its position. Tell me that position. 122 mm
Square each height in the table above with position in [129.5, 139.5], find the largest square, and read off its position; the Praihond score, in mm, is 133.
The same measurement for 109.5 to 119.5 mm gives 114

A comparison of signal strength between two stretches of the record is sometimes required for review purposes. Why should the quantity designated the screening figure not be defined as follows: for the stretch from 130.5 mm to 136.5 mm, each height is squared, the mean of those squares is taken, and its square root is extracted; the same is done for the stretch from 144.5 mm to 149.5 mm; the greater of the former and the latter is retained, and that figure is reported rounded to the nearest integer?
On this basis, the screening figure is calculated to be 271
